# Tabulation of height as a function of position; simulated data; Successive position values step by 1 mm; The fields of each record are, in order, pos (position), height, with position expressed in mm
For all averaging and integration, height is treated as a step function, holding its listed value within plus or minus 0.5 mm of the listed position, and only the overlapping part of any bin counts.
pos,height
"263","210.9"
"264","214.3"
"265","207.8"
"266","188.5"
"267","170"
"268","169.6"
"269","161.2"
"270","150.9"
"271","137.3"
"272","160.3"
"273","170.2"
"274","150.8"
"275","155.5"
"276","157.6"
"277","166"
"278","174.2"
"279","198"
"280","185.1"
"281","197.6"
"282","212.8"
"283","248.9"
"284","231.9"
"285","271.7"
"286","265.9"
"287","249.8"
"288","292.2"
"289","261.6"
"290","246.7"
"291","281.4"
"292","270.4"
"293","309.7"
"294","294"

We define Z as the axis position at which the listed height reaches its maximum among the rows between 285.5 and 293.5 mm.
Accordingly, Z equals 293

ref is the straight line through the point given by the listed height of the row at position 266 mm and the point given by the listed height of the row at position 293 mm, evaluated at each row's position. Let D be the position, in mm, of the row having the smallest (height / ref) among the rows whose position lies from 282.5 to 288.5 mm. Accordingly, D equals 284 mm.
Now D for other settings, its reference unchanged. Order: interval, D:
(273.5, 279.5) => 274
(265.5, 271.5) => 271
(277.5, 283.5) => 278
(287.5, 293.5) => 290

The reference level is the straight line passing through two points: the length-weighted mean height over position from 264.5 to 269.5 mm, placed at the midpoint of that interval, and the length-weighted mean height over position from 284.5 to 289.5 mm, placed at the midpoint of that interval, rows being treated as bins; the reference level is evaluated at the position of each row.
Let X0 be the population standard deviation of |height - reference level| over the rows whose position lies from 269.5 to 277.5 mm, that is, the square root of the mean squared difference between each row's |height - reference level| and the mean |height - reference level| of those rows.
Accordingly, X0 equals 10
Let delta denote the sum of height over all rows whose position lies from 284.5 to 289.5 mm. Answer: 1341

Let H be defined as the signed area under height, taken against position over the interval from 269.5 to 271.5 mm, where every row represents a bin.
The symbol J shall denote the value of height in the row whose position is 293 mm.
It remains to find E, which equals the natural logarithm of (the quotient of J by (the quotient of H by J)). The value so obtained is 5.8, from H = 288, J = 309.7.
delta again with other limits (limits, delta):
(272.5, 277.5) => 800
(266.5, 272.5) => 949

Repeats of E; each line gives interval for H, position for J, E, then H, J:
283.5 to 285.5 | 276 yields 3.9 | 504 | 157.6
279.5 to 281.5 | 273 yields 4.3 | 383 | 170.2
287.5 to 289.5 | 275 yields 3.8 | 554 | 155.5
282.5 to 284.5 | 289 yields 5.0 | 481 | 261.6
